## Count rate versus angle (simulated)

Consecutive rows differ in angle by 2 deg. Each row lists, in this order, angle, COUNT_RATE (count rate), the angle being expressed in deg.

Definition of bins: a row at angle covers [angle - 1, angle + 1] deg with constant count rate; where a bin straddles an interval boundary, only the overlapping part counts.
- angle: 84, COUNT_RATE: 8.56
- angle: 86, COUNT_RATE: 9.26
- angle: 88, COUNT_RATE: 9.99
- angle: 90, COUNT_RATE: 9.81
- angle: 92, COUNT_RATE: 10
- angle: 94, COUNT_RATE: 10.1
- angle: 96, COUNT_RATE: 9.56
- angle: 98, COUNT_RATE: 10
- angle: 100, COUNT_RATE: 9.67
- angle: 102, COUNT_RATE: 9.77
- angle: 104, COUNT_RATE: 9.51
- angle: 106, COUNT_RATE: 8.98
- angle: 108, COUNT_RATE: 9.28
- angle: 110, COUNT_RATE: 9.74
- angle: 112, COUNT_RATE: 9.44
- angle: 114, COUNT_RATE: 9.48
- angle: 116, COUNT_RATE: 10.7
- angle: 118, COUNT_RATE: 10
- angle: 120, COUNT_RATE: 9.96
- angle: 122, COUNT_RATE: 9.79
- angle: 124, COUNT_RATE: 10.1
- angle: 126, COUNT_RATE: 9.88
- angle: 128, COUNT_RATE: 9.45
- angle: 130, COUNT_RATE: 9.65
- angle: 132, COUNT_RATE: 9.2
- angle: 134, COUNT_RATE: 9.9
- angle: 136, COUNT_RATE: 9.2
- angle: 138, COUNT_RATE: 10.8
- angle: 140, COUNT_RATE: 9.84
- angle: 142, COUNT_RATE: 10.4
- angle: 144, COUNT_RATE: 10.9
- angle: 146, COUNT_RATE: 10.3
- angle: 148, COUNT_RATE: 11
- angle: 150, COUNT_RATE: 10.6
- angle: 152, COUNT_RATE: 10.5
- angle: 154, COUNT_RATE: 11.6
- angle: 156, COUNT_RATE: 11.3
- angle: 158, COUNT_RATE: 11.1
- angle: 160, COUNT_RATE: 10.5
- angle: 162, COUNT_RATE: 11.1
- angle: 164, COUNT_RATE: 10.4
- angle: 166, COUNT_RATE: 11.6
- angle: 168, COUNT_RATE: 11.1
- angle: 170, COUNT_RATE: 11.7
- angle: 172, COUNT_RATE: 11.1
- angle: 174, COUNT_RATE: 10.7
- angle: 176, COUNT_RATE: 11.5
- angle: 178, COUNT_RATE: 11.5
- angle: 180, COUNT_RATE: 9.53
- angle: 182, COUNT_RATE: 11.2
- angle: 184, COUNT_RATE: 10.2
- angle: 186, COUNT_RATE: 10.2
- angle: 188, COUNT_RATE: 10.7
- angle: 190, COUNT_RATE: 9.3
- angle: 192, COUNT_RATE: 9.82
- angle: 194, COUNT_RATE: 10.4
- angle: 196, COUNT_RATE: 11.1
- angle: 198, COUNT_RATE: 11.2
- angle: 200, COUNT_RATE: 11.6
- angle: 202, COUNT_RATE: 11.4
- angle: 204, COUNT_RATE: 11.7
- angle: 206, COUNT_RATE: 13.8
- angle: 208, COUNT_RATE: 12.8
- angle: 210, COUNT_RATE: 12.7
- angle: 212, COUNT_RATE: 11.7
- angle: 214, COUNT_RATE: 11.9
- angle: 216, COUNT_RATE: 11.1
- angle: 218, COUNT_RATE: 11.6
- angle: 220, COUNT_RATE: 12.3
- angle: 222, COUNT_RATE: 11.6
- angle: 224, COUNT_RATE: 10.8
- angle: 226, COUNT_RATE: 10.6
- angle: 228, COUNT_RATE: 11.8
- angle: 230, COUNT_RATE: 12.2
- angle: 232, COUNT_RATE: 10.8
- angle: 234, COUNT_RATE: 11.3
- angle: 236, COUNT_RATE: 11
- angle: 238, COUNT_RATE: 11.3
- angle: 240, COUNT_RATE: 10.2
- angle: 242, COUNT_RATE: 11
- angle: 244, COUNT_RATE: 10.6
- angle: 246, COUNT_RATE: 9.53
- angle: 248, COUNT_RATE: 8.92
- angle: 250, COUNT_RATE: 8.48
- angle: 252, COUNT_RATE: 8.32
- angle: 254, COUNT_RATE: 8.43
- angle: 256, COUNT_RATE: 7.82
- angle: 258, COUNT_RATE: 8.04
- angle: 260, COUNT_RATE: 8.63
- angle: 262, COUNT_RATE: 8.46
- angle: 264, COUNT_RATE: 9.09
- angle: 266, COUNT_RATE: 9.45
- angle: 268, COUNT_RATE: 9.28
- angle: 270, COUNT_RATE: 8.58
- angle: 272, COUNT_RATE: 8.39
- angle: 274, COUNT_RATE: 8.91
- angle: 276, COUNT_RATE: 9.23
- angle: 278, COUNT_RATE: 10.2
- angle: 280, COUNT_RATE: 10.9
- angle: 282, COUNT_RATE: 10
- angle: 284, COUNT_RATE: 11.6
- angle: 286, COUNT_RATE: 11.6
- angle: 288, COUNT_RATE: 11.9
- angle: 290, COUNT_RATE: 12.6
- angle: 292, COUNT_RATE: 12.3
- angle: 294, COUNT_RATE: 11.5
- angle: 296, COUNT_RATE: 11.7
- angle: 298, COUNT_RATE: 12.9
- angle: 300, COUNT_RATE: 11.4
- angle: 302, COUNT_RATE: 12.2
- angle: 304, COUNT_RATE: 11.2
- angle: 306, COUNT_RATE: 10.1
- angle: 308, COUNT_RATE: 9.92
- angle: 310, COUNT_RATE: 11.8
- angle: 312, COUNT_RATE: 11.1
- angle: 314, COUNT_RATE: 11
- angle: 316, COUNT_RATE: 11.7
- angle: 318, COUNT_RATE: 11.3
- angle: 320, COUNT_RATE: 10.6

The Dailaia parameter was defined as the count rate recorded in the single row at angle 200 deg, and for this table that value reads 11.6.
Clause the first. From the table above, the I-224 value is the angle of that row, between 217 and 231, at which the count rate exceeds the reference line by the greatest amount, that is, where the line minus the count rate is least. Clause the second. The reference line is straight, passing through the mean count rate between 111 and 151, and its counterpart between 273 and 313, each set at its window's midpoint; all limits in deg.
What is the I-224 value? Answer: 220 deg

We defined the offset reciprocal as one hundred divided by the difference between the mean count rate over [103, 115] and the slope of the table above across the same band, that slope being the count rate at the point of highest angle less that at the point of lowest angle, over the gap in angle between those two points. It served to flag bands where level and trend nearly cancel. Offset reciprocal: 10.6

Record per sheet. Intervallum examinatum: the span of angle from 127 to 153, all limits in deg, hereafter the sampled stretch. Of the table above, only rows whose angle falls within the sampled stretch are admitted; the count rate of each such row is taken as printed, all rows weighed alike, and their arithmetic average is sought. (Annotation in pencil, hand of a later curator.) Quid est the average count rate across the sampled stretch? 10.1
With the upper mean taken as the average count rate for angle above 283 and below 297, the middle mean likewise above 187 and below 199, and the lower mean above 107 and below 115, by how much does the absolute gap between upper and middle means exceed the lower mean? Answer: -8.02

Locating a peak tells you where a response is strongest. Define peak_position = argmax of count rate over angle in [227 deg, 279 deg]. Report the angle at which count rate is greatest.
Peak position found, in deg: 230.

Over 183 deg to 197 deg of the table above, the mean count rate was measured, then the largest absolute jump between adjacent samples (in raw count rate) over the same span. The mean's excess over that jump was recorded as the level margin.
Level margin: 8.8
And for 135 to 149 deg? 8.7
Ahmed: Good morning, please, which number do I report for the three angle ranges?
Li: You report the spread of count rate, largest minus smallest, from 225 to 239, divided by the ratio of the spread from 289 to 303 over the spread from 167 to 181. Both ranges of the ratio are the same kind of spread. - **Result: 2.31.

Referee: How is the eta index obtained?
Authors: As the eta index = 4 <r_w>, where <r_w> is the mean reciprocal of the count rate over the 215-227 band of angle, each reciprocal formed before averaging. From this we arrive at 0.35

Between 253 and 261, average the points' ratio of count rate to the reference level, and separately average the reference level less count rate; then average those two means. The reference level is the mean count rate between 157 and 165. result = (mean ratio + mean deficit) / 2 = 1.65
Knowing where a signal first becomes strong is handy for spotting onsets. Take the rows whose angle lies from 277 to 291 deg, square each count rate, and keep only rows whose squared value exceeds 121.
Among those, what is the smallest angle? 284 deg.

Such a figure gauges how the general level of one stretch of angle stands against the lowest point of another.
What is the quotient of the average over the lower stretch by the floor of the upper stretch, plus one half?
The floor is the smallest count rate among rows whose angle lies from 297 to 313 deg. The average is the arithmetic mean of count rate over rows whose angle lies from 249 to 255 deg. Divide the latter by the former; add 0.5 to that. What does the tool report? 1.35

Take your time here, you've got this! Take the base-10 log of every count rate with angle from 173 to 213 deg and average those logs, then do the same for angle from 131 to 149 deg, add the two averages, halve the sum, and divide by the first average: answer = 0.98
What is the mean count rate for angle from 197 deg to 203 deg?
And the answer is 11.4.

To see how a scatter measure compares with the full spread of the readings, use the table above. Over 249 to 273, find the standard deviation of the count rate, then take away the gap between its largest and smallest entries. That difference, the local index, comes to -1.2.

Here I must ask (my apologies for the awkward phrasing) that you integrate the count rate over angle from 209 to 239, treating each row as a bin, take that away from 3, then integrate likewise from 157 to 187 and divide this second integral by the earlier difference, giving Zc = -0.95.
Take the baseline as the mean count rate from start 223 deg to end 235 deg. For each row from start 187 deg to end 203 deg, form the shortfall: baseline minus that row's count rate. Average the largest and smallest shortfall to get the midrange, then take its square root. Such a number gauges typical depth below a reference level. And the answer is 0.89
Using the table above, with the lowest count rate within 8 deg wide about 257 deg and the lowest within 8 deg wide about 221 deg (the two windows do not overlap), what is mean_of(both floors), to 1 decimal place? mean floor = 9.3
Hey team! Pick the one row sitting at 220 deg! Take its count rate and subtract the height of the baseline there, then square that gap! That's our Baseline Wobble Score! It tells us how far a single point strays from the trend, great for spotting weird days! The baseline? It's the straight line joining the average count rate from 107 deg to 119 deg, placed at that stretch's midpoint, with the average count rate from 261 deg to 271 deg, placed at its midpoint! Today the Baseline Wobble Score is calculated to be 9.5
